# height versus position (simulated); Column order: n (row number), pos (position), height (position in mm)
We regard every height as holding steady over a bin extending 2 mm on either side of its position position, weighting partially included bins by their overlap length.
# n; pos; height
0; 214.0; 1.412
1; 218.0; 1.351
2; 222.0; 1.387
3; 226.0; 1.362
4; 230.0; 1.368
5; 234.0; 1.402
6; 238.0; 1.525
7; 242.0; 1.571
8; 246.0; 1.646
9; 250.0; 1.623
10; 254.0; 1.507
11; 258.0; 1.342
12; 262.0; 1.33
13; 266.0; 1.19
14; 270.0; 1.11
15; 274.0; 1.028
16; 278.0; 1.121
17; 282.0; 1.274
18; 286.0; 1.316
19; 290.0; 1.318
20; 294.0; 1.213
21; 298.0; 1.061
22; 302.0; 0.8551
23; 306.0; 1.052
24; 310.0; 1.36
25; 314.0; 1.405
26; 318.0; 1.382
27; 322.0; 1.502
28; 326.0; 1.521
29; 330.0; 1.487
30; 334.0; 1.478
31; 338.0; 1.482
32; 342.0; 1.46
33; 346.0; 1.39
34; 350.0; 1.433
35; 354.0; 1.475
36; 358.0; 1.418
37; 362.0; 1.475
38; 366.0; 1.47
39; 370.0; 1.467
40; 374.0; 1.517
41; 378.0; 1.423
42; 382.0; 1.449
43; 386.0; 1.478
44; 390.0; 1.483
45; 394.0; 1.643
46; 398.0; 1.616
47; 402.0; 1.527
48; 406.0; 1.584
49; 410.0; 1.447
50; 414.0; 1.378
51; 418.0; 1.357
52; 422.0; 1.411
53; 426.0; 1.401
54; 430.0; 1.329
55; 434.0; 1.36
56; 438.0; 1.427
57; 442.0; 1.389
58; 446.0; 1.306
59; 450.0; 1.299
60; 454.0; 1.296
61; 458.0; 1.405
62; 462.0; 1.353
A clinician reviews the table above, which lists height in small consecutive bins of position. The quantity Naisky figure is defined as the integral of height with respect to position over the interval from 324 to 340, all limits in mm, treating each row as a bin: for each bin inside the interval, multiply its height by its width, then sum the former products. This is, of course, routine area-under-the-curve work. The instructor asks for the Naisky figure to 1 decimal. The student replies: 23.9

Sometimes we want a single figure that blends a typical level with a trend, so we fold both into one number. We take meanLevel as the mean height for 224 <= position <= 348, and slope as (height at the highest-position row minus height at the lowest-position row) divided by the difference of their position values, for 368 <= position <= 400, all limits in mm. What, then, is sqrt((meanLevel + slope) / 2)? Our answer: 0.822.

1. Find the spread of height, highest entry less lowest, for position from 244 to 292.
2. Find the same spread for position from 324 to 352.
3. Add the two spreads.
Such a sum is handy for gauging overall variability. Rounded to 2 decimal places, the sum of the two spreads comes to 0.75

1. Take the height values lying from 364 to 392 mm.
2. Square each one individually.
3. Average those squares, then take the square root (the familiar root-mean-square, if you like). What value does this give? 1.47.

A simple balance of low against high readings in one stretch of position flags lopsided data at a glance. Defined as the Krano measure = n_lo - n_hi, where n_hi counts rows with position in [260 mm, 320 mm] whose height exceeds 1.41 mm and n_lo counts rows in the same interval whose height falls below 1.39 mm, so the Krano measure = 14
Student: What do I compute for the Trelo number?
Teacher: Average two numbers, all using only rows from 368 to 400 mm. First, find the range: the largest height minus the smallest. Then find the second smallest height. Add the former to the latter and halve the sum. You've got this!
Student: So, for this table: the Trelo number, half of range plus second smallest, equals 0.83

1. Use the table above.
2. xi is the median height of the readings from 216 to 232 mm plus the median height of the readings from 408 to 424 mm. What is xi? 2.8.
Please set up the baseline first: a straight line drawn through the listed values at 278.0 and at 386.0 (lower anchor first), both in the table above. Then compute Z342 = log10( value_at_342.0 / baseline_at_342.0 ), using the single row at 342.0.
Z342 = 0.04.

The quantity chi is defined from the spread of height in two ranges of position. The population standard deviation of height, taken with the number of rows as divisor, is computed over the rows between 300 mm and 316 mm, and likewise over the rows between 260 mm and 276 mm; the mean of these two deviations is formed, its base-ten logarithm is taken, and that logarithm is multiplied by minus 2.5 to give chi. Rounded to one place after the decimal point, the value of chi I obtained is 1.9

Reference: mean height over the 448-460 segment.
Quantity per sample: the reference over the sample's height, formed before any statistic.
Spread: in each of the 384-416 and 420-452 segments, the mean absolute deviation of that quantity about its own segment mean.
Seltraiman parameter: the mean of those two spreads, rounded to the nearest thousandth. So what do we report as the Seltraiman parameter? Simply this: 0.036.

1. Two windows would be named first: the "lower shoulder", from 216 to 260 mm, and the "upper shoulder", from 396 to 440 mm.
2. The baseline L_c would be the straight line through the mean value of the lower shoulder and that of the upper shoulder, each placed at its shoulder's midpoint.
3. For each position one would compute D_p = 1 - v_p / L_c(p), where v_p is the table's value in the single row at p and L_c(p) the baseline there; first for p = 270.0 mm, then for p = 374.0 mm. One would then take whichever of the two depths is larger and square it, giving 0.057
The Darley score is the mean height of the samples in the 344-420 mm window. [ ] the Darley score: 1.48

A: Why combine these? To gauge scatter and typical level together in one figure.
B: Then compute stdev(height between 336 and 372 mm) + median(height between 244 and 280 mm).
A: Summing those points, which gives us 1.36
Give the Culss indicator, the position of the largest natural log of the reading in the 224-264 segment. 246.0 mm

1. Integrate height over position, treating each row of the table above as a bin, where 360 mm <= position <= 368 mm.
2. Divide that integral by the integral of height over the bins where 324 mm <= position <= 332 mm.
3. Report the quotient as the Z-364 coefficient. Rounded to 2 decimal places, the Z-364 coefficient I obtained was 0.98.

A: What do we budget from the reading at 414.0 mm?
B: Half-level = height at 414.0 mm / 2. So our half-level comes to 0.689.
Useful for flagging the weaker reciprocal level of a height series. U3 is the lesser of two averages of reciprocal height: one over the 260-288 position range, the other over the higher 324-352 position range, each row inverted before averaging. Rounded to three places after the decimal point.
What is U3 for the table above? 0.683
